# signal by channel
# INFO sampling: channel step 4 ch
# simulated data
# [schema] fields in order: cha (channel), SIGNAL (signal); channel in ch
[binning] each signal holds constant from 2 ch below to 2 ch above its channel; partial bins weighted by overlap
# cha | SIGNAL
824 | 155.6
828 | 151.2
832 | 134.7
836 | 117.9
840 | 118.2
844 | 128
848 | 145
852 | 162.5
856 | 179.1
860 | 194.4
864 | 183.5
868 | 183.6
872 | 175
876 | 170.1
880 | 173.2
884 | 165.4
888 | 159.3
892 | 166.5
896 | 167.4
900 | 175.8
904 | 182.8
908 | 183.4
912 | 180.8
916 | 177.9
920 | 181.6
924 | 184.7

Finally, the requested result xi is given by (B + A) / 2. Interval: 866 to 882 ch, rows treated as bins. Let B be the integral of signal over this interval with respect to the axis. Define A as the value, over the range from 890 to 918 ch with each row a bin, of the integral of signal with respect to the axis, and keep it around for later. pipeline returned 3873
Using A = 4938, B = 2808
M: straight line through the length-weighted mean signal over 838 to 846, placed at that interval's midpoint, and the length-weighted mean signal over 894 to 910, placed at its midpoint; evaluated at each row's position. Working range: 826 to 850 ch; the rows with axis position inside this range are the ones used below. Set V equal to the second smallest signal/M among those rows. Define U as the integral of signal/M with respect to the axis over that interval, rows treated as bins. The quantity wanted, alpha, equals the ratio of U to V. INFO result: 26.7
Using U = 26.7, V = 1.00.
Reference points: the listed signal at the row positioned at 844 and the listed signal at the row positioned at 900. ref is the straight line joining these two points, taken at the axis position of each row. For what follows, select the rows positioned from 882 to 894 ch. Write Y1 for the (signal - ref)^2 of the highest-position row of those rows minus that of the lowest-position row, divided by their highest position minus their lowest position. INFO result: -1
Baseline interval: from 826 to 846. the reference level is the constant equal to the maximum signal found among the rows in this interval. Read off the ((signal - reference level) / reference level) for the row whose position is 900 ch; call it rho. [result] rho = 0.16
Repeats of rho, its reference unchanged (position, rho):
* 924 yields 0.22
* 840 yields -0.22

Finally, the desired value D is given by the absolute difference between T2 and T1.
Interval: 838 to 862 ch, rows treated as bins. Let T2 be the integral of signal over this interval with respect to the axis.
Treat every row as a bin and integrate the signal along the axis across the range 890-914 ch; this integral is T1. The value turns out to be 518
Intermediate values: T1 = 4227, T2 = 3709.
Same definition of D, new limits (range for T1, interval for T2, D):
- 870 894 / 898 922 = 291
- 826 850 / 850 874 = 1132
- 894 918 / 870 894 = 234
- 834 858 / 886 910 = 738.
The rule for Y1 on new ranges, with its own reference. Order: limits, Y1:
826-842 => -110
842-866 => 74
